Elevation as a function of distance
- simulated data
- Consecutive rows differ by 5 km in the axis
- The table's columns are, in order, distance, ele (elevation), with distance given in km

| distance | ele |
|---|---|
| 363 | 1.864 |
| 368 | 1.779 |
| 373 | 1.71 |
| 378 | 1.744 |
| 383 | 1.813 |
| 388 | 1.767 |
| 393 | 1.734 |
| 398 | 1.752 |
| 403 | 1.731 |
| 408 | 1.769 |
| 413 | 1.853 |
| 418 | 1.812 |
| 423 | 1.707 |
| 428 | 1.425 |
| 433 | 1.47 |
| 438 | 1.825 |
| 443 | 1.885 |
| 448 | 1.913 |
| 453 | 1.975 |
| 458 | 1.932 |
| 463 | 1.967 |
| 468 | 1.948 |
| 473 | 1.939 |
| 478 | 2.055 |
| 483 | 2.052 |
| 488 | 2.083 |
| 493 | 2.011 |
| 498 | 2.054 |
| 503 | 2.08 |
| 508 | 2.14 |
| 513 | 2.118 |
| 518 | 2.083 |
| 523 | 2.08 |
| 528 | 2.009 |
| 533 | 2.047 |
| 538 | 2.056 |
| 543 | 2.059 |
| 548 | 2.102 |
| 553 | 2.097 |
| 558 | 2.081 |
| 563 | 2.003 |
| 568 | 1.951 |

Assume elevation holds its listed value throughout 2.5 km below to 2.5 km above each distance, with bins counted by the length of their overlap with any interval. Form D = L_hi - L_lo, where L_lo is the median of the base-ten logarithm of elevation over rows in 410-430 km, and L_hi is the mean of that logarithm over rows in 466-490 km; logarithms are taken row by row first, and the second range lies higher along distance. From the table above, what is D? 0.059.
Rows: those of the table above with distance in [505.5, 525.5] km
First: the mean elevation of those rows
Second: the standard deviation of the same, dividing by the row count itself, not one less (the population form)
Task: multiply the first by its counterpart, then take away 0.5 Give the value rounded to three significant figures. -0.447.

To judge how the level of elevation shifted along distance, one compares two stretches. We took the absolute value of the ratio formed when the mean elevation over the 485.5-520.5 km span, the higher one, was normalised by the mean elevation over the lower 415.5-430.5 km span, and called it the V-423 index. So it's 1.26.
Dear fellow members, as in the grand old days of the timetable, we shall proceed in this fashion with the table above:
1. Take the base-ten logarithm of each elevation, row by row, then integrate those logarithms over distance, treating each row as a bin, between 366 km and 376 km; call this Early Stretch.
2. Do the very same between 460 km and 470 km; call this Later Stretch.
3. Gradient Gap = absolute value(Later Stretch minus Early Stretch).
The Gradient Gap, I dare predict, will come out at 0.50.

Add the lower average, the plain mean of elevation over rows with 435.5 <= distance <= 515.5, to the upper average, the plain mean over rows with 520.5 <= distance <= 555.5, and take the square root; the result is 2.02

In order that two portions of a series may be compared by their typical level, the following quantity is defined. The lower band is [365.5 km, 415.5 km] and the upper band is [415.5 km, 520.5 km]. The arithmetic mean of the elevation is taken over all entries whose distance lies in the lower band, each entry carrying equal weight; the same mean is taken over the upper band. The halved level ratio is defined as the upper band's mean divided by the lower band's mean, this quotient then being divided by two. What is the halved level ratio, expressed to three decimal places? 0.546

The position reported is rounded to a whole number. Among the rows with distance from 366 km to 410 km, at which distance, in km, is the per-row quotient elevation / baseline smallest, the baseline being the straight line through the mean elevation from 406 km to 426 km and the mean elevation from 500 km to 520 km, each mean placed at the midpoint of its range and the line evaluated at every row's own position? 403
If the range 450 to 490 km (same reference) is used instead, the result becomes 473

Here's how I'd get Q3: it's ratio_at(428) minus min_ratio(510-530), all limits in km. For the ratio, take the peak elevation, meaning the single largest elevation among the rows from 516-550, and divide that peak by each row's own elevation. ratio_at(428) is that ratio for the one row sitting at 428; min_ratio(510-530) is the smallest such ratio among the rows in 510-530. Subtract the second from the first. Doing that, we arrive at 0.48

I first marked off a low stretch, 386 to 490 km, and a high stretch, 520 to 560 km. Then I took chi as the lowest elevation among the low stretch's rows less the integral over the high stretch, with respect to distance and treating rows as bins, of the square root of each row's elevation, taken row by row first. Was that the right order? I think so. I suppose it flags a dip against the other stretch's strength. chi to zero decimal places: -56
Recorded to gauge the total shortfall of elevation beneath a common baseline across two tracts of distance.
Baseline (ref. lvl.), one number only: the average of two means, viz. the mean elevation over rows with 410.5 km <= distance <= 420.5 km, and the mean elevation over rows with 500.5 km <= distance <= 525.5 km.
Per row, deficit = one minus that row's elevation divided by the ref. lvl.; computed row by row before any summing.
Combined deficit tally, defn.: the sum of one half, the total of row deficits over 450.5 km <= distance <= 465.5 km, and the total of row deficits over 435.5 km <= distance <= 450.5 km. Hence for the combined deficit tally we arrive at 0.65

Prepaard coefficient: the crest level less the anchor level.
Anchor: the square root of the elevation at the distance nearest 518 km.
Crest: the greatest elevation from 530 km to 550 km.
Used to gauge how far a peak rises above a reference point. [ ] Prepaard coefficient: 0.66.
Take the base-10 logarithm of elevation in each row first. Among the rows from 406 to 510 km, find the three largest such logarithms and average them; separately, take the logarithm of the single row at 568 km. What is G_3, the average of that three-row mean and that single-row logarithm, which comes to 0.3063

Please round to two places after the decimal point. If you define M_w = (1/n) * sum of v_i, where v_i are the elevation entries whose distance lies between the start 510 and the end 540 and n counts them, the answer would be 2.07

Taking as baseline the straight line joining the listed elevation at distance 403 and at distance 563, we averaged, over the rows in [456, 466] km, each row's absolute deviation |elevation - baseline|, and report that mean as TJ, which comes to 0.12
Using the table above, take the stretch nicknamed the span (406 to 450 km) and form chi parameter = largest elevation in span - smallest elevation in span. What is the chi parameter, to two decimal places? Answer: 0.49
